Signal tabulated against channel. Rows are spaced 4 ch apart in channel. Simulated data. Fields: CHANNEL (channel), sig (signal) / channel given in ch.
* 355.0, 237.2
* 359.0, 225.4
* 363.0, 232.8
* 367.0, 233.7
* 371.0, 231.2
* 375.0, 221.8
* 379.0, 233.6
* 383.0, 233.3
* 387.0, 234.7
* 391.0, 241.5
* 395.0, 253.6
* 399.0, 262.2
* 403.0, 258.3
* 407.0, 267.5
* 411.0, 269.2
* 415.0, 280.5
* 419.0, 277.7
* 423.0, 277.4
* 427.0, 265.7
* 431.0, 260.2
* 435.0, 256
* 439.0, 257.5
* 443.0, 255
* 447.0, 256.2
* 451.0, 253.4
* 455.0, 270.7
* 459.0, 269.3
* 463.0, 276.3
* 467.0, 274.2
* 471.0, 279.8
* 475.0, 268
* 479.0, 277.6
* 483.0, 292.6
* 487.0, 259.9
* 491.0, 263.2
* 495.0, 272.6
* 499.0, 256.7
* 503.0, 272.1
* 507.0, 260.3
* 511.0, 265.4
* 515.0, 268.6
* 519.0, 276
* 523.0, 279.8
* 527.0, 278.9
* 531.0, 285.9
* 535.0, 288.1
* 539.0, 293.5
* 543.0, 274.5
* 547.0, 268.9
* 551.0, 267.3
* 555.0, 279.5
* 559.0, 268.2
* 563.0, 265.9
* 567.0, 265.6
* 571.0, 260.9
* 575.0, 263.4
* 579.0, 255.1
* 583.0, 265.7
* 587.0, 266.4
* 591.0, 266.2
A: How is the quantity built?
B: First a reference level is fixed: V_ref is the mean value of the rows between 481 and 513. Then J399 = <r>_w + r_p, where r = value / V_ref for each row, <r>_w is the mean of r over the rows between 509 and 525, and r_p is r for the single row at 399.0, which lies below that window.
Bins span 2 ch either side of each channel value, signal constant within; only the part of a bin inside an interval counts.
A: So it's 2.00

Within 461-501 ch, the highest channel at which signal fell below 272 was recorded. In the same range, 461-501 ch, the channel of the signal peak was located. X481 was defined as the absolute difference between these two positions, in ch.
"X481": 16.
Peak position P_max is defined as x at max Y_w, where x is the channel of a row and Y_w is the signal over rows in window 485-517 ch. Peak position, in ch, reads 495.0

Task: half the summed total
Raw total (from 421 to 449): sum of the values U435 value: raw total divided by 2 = 914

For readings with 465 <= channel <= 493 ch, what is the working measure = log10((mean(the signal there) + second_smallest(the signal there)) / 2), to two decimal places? 2.43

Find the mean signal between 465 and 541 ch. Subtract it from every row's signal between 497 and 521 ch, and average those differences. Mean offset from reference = -8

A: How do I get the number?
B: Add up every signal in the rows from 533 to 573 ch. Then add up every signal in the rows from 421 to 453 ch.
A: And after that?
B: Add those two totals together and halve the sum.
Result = 2407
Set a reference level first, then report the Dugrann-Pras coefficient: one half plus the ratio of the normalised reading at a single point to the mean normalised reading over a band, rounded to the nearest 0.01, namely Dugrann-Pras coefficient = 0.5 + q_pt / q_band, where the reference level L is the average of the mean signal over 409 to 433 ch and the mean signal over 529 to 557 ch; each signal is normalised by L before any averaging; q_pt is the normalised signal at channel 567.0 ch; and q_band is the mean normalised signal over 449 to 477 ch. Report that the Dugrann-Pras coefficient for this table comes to 1.48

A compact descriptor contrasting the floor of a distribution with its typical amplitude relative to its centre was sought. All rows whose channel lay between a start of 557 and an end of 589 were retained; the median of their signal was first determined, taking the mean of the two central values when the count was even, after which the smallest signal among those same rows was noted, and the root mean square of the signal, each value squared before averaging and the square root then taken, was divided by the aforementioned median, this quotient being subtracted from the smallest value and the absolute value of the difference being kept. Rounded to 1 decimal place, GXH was 254.1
